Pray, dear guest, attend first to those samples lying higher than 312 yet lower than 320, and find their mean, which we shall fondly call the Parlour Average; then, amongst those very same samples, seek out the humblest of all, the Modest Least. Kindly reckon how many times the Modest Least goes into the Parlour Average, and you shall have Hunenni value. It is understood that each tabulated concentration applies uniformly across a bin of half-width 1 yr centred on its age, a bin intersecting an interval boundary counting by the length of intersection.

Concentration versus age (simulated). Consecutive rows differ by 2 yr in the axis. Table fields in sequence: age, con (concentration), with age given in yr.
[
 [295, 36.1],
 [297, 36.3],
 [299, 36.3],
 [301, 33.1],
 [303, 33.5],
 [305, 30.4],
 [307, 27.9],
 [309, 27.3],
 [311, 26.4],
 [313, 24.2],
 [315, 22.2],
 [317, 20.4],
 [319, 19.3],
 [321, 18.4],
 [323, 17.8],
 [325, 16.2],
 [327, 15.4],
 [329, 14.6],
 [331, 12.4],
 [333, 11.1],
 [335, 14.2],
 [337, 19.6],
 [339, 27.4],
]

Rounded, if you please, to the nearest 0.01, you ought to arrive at 1.12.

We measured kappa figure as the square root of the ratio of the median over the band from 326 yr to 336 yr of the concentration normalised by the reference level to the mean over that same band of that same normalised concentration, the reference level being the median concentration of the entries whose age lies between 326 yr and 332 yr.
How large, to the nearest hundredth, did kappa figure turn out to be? 1.02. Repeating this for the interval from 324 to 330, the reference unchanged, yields 1.00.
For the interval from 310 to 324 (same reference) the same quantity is 0.98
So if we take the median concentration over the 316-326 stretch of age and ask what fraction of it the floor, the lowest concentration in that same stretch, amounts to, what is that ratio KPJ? 0.880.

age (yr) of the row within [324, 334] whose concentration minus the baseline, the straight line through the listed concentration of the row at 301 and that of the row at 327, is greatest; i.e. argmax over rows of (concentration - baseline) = 329 yr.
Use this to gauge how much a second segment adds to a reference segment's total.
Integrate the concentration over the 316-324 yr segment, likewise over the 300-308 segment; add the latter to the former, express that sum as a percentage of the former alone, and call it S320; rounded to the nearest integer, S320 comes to 265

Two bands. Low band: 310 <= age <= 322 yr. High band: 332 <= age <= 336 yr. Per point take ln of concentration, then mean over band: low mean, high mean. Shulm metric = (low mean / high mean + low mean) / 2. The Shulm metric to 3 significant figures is 2.14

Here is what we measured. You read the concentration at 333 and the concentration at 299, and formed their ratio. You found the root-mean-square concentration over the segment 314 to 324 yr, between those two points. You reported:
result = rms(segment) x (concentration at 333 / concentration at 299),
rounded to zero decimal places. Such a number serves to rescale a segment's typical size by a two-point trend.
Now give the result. 6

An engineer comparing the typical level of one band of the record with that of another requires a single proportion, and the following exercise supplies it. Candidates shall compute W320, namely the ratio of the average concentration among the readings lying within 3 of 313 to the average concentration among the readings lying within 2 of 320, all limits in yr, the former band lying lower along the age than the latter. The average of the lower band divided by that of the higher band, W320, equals 1.29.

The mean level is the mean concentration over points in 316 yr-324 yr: 19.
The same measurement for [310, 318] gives 23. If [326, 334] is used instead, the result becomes 13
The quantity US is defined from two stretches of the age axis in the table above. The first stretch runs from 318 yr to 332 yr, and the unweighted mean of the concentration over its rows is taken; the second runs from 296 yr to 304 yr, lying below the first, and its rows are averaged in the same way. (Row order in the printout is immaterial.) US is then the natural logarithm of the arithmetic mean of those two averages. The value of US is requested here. 3.24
